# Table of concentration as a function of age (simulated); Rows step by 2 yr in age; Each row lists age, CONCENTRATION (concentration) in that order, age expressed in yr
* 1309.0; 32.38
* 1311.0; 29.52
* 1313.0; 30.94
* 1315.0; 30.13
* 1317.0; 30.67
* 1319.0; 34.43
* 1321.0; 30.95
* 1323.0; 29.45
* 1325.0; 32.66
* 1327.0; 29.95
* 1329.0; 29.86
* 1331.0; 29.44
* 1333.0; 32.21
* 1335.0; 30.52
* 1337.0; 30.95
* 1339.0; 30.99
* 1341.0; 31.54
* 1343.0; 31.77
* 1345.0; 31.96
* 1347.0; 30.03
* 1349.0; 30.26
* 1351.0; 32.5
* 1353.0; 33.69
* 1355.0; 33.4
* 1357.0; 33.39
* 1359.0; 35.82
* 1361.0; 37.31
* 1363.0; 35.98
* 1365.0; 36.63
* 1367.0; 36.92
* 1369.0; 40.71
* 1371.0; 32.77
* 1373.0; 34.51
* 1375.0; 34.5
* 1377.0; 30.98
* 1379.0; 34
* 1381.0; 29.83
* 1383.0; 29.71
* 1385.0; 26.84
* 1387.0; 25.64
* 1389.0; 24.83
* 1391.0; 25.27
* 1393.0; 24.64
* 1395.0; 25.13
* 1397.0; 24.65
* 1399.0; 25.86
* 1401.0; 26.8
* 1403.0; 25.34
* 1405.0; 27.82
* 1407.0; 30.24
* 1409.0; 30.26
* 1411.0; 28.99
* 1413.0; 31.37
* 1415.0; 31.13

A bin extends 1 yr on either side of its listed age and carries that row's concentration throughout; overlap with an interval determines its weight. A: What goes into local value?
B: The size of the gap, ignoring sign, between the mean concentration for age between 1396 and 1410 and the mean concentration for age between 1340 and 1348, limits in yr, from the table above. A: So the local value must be 4.0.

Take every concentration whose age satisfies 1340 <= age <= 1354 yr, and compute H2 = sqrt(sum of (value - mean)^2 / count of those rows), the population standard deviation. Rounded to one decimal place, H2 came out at 1.2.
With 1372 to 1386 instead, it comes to 2.7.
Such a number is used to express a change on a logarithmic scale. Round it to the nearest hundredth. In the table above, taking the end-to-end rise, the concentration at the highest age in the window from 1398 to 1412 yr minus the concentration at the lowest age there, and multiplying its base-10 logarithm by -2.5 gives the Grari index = -1.24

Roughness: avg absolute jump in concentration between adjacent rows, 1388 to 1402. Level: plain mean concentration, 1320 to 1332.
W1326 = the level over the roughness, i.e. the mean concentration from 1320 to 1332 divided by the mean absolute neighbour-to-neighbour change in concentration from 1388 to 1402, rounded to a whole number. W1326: 44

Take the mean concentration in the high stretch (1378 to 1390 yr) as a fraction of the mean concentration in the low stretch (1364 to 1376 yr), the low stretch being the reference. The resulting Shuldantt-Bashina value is 0.79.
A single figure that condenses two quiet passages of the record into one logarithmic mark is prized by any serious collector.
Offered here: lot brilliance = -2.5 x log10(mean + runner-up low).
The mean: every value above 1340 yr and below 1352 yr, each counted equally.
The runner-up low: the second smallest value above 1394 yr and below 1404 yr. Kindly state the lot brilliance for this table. -4.38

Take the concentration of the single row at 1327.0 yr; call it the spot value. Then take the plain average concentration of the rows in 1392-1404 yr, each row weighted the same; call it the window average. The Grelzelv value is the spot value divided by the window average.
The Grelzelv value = 1.18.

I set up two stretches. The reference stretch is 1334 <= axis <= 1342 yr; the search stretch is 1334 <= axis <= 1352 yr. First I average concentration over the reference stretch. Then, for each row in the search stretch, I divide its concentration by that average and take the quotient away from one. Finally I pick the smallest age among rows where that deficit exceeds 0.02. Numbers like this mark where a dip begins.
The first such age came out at 1347.0 yr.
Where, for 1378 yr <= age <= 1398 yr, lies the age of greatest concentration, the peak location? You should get 1379.0 yr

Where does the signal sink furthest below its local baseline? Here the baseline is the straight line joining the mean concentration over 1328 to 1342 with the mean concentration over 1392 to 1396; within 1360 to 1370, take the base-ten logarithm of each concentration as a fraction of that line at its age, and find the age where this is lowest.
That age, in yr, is 1363.0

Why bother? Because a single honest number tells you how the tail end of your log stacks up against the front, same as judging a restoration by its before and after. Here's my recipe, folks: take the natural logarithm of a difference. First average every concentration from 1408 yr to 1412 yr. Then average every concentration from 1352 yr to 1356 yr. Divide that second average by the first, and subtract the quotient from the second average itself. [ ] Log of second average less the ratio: 3.48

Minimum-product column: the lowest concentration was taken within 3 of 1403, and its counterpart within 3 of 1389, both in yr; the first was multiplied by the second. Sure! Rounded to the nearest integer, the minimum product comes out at 629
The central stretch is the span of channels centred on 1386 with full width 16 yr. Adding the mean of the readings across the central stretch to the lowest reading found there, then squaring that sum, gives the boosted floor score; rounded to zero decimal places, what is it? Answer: 2728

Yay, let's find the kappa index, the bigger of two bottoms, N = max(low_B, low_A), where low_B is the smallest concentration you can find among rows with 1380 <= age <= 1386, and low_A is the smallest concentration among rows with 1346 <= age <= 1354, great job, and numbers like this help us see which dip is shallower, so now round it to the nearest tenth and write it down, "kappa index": 30.0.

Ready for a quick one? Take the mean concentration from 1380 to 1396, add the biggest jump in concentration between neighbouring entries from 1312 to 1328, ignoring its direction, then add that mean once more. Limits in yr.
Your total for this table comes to 57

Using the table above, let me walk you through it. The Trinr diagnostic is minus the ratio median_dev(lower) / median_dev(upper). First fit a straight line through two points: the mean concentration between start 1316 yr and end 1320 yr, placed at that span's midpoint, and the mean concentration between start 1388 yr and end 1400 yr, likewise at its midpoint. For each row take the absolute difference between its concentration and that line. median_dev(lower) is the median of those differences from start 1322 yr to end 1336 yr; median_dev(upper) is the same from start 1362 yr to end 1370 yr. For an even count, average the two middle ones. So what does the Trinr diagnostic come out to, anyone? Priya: -0.18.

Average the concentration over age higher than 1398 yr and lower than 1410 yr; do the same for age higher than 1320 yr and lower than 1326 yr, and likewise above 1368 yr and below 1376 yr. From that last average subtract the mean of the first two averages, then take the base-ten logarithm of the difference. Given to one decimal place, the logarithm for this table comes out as 0.8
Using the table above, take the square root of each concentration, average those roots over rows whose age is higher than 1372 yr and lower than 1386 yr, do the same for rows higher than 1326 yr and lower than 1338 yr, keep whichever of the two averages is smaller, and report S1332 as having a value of 5.52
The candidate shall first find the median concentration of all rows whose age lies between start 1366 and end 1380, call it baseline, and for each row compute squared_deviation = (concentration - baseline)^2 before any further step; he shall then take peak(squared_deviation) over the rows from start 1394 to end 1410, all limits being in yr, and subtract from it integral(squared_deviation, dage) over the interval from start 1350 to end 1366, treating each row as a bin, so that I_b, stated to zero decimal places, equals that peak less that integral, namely 50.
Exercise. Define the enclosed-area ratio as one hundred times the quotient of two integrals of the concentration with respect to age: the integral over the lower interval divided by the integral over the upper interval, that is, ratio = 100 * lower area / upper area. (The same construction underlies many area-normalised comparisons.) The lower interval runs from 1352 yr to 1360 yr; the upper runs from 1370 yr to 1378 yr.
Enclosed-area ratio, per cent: 102.7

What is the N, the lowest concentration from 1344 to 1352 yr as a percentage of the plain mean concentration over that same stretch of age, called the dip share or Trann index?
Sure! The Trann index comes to 96.3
